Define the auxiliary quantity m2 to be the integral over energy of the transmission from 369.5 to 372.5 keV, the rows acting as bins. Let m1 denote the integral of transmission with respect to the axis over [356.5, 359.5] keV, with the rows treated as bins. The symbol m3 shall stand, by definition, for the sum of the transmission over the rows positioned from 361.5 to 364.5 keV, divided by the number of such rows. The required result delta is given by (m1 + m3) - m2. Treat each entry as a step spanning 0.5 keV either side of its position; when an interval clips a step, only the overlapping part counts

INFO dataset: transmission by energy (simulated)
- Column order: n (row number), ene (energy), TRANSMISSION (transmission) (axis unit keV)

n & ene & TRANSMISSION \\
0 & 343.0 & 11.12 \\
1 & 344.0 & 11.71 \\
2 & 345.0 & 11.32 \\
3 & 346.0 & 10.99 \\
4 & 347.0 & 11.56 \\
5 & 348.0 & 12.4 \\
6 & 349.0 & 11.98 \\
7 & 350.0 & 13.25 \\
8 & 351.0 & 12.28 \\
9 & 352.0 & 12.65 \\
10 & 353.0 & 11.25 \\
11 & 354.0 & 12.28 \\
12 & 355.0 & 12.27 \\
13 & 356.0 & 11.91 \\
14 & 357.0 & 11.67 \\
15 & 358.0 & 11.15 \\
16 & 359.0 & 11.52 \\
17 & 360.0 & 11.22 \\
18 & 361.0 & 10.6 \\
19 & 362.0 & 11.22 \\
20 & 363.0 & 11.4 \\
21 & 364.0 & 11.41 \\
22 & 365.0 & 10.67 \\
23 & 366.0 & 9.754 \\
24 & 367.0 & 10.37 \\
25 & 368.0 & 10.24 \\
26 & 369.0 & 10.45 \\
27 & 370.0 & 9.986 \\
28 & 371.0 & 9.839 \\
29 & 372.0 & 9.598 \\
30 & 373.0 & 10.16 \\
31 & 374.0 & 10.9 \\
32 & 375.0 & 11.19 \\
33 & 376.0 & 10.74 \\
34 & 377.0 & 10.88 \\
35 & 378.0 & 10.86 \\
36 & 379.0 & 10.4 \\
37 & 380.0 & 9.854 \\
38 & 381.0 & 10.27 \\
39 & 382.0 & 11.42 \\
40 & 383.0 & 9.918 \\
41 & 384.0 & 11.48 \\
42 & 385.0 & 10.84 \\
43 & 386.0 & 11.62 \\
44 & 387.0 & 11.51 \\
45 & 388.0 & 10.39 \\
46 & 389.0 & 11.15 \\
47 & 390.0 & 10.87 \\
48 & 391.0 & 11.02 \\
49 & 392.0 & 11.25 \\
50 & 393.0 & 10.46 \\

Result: 16.3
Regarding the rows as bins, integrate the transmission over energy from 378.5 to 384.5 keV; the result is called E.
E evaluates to 63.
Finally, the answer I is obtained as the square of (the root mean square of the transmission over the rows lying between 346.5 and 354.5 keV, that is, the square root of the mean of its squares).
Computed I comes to 149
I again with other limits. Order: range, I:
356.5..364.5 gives 127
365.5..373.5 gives 101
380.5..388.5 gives 120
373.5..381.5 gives 113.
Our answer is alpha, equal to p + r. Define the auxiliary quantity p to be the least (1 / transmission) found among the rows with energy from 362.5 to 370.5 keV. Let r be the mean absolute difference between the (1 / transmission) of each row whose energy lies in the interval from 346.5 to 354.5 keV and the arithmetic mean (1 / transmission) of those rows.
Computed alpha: 0.0908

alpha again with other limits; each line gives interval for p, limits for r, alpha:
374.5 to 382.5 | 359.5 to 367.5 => 0.0917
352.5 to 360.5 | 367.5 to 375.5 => 0.0852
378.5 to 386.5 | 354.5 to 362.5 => 0.0891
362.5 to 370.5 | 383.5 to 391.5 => 0.0903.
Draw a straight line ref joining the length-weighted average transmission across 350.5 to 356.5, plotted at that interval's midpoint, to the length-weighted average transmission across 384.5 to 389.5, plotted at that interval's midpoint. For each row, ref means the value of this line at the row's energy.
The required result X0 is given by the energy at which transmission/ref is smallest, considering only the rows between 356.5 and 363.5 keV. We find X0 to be 361.0 keV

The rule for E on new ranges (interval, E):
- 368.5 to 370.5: 20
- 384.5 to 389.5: 56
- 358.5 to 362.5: 45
